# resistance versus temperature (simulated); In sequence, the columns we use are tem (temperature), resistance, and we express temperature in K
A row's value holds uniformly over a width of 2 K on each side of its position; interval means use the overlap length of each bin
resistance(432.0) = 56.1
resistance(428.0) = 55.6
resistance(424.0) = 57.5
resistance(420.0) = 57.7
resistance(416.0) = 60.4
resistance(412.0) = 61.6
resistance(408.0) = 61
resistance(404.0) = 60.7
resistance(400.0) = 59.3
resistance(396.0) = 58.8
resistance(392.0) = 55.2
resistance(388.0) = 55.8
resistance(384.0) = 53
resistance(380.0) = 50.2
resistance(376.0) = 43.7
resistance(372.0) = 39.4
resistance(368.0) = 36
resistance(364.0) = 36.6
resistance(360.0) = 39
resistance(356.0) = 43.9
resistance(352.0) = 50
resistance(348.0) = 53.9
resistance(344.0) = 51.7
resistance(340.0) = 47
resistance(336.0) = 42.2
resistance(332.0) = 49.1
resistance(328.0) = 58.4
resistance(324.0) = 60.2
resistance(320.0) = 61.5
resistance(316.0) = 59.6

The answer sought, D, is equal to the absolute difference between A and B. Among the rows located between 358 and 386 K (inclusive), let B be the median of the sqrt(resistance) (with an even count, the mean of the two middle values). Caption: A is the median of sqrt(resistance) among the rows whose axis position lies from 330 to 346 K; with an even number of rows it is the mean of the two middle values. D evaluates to 0.65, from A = 6.93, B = 6.28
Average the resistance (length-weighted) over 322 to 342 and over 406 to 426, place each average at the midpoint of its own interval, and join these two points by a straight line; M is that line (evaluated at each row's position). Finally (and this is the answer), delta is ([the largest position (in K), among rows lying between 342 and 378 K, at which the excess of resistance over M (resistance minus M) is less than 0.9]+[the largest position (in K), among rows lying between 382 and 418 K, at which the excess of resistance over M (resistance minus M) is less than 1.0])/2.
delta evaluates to 396 K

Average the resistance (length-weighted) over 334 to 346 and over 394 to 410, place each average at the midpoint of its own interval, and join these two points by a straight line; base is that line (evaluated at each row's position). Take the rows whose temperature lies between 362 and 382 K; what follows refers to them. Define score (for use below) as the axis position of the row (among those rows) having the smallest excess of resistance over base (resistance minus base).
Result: 368.0 K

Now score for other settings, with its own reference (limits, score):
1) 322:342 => 336.0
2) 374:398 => 376.0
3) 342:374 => 368.0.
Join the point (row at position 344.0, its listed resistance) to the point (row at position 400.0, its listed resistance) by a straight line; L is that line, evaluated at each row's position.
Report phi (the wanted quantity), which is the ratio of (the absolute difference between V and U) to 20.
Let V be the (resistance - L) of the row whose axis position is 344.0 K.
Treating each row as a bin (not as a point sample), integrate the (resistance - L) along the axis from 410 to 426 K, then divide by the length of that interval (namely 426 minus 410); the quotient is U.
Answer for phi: 0.1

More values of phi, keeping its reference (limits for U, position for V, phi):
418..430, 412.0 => 0.3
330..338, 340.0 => 0.0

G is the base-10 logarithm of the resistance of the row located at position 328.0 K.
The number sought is 1.77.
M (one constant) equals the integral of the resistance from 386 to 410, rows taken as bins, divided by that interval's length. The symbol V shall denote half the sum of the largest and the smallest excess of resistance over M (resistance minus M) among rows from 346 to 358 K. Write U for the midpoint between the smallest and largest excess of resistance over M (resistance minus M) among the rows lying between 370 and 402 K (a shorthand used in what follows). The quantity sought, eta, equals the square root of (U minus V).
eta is 0.7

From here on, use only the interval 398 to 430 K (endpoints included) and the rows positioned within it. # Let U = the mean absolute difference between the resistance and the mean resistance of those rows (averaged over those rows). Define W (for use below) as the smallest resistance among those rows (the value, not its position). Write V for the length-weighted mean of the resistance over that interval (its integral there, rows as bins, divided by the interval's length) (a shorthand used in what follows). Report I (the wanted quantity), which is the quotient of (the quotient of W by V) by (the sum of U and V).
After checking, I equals 0.0154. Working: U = 1.7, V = 59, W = 55.6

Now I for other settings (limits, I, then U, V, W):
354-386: 0.0177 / 5.0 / 43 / 36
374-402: 0.0141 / 4.1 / 54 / 43.7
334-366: 0.0159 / 5.1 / 46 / 36.6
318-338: 0.0127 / 6.9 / 54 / 42.2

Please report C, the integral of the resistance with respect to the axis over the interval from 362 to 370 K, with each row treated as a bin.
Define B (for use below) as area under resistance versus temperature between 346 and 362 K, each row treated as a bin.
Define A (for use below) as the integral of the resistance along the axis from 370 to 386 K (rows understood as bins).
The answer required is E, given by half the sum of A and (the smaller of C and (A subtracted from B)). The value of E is 374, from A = 745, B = 747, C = 290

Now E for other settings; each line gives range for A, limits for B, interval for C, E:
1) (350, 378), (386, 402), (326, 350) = 458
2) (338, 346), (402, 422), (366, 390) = 603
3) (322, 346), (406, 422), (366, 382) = 481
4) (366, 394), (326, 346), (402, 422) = 497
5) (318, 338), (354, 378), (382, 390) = 477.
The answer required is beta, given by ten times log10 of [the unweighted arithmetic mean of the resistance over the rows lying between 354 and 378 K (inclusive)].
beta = 16.0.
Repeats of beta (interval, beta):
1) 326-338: 17.0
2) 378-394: 17.3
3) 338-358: 16.9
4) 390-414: 17.7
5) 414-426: 17.7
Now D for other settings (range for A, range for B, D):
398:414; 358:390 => 1.36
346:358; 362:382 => 0.79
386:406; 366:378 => 1.39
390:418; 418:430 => 0.19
